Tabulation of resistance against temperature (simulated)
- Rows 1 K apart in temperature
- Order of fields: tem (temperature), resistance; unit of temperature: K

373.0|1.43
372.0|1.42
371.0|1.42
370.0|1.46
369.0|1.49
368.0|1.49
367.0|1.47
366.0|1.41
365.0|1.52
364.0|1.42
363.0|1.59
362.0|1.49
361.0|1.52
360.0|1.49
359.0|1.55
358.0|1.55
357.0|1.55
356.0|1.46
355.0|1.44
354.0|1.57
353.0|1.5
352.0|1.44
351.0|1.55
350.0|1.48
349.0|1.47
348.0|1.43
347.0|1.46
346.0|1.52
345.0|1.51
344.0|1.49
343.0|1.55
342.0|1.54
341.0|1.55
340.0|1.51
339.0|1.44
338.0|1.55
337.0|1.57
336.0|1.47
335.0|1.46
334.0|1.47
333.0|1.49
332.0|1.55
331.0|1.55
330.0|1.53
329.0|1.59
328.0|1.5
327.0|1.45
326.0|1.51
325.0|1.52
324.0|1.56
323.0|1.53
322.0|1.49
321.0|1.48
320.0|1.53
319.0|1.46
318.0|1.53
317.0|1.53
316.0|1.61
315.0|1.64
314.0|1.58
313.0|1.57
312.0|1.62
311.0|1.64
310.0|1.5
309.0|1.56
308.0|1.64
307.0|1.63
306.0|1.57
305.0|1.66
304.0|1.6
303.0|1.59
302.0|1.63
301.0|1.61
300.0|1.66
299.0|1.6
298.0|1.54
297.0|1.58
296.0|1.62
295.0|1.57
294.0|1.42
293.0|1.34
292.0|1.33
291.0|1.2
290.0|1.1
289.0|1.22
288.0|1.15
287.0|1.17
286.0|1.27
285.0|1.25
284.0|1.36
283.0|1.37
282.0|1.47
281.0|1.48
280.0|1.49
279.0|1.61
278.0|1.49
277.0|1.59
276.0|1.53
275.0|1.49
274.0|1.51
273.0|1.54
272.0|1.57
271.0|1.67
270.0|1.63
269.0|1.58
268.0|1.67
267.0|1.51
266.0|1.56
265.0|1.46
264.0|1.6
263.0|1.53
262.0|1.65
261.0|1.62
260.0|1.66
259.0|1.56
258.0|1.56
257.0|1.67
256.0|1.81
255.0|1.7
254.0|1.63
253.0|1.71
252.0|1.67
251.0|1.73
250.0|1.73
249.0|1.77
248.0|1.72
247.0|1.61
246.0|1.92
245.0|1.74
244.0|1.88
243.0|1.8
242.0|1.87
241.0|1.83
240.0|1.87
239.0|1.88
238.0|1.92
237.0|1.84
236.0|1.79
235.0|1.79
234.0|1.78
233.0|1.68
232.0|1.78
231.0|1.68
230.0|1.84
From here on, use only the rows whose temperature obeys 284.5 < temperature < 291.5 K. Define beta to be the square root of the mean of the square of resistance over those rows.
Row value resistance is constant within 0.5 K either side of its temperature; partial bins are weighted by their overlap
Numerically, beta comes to 1.20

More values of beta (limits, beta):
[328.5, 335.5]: 1.52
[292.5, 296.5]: 1.49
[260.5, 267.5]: 1.56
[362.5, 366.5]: 1.49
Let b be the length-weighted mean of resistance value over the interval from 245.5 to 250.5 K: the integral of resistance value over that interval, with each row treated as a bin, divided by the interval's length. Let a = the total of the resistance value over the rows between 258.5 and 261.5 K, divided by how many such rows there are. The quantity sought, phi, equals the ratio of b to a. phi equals 1.08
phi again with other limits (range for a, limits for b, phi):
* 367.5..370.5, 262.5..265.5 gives 1.03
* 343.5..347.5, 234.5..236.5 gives 1.20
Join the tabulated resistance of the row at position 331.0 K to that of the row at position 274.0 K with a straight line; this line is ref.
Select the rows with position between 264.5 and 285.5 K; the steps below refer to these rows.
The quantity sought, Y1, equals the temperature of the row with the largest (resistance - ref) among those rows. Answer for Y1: 268.0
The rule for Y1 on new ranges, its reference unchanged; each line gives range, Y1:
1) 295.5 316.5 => 300.0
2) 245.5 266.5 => 246.0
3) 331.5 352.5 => 337.0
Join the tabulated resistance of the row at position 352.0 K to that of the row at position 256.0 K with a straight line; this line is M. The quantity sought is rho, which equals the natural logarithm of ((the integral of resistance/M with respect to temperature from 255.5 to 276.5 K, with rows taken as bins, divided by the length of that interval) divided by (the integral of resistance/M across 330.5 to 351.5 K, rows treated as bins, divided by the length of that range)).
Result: -0.12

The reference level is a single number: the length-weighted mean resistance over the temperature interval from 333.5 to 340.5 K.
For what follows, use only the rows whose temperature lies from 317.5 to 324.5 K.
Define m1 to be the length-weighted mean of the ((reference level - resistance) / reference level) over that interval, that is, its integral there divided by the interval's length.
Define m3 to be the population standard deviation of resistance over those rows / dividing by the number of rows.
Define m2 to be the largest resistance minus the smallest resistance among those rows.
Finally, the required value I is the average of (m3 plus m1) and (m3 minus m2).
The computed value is -0.02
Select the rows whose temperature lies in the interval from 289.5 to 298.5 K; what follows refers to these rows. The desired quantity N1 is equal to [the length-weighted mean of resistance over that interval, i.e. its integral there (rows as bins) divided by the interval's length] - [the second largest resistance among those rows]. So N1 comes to -0.169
